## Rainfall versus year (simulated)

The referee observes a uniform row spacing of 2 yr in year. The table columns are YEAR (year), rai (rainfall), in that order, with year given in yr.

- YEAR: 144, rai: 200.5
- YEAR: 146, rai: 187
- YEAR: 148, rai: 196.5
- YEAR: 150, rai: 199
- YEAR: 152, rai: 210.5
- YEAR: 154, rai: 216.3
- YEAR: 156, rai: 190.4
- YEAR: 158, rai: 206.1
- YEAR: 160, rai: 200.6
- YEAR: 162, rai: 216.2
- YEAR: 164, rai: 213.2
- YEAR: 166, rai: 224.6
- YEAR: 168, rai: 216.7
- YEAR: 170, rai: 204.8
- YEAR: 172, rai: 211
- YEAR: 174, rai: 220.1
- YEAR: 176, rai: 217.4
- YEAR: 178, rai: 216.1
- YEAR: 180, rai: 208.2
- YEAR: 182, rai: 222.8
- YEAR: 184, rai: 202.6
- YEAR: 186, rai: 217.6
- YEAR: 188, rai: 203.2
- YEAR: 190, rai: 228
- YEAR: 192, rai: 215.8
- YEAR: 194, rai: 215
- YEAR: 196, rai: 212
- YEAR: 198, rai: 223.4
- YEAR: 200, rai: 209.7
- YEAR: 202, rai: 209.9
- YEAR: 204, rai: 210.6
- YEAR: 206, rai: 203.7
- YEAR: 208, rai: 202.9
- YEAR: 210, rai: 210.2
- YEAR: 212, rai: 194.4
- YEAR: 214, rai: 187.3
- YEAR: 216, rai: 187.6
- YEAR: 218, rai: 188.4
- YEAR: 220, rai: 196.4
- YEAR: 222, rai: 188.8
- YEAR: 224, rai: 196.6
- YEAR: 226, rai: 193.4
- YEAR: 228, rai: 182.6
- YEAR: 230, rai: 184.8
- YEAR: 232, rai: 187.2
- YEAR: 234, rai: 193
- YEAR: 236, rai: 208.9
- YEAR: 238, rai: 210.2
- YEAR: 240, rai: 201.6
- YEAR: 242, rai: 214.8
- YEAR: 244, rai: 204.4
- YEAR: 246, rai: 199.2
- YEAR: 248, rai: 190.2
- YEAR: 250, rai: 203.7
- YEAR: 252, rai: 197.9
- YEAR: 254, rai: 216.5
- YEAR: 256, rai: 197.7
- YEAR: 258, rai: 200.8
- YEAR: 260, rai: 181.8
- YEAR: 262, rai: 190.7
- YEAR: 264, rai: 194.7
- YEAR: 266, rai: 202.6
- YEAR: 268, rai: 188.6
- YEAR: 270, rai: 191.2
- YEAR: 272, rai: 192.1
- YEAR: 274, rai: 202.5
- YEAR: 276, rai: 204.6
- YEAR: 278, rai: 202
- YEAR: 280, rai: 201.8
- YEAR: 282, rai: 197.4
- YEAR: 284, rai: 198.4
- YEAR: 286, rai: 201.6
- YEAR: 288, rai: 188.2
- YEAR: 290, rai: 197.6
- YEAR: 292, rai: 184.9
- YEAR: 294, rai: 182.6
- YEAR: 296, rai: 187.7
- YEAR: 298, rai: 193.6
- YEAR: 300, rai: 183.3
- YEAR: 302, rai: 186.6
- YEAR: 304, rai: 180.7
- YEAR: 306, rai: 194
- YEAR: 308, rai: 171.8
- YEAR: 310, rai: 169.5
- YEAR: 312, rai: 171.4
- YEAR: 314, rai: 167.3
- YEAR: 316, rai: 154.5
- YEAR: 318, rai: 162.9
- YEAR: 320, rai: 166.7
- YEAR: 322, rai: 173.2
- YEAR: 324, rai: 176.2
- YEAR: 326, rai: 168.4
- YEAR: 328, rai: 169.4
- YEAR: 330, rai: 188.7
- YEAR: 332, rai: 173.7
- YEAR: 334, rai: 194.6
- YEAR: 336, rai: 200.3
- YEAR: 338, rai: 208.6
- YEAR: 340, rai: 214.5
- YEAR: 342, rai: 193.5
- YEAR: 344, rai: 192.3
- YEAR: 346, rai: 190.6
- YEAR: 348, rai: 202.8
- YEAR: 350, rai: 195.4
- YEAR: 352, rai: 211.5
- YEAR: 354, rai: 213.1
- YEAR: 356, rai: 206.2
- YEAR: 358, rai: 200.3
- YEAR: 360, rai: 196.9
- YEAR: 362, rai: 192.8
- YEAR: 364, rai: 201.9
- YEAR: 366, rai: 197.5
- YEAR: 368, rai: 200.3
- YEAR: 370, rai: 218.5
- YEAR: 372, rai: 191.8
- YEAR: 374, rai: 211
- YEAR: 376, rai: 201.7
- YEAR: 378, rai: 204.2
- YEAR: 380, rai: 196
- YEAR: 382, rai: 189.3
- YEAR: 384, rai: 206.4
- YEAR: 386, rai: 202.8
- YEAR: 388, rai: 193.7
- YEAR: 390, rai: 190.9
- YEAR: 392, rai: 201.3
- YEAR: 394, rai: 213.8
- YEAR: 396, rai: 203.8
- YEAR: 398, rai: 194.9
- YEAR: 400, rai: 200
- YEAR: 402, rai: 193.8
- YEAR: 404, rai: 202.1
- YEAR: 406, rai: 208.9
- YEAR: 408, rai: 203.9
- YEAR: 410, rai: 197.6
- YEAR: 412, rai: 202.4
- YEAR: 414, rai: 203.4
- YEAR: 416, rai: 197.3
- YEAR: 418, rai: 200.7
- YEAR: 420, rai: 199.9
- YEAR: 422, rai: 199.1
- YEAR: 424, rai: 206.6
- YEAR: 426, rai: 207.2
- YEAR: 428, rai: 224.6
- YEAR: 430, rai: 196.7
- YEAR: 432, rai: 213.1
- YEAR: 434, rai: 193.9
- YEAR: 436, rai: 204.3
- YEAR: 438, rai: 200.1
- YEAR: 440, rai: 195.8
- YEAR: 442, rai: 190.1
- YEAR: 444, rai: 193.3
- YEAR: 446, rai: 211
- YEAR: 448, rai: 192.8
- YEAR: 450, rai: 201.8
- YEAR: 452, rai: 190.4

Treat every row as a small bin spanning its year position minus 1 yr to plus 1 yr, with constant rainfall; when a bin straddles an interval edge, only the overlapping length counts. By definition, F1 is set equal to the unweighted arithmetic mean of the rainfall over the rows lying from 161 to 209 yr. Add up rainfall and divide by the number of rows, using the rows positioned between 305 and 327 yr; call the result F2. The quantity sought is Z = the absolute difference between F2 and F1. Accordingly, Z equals 43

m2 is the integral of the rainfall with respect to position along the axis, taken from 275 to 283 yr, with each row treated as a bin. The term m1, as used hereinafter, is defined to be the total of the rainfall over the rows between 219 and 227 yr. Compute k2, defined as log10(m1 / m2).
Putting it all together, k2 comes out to -0.32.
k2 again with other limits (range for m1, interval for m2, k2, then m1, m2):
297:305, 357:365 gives -0.33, 744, 1584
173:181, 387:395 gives -0.27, 862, 1599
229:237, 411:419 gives -0.32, 774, 1608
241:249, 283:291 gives -0.29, 809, 1572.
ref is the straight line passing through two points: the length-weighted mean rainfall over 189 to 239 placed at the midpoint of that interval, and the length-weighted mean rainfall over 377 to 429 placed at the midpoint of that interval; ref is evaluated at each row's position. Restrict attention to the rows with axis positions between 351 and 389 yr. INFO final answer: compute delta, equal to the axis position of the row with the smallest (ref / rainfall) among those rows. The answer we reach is 370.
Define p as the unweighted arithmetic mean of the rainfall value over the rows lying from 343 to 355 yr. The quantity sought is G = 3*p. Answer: 603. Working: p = 201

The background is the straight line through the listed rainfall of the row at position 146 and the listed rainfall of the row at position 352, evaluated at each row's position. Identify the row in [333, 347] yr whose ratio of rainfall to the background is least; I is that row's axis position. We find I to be 346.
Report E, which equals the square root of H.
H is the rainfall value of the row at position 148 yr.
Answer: 14.0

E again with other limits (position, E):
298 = 13.9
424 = 14.4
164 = 14.6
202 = 14.5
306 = 13.9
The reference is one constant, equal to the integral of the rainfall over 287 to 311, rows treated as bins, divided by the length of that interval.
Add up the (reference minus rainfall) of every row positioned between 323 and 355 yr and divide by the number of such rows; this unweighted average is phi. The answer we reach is -8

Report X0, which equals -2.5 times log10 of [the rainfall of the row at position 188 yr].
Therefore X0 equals -5.77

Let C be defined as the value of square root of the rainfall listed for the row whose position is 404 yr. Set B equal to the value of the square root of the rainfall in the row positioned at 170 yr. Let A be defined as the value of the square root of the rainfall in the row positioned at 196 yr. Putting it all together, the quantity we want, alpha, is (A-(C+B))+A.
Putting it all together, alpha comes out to 0.6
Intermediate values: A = 14.6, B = 14.3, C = 14.2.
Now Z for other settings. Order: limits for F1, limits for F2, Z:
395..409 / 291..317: 22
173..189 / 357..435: 12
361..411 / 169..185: 12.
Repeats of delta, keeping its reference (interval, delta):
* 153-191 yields 190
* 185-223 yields 190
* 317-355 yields 340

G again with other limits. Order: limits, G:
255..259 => 598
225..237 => 575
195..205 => 639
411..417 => 603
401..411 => 604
